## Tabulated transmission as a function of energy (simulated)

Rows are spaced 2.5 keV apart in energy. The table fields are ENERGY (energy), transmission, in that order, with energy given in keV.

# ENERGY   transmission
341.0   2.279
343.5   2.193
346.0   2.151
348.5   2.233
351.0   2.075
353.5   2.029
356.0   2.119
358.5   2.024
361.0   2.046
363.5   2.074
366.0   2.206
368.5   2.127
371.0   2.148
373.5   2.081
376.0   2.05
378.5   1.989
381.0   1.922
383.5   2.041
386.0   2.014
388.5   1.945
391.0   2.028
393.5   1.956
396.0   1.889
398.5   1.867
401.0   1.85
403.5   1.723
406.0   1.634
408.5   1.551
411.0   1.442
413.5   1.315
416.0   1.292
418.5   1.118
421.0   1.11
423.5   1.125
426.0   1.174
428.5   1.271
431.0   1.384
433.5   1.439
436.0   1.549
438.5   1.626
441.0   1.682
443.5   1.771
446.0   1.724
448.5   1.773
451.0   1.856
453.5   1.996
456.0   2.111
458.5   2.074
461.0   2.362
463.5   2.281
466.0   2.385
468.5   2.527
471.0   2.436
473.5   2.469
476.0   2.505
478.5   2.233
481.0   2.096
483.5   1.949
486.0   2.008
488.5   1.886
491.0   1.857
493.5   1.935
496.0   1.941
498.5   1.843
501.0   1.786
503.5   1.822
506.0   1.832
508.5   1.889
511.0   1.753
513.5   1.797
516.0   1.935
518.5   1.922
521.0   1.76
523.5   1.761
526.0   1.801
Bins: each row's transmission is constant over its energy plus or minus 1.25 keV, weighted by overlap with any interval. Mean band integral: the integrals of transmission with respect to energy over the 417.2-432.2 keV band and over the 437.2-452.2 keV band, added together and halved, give 22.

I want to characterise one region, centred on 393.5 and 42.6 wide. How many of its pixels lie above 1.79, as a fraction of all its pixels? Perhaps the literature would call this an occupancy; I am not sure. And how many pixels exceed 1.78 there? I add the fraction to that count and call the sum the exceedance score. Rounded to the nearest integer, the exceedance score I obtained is 13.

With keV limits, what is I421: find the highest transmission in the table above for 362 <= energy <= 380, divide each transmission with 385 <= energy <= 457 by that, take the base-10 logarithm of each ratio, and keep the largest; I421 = -0.02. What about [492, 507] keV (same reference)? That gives -0.06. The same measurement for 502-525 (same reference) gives -0.06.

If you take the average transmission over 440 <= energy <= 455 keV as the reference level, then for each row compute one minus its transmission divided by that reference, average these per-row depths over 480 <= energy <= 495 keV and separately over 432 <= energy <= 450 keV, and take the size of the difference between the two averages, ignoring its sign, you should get 0.17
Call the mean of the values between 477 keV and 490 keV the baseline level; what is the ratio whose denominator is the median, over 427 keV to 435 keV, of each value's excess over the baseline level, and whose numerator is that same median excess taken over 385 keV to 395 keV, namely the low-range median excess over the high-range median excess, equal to 0.08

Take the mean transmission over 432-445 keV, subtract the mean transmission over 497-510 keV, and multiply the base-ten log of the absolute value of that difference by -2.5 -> 1.6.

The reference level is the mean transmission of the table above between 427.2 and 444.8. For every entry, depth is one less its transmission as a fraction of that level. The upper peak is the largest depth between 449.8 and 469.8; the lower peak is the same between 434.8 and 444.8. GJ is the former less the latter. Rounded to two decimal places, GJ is -0.20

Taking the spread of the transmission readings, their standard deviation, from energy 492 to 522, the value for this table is 0.07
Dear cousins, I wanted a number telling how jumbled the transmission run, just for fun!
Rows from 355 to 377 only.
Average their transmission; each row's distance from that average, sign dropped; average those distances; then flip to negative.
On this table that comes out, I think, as -0.05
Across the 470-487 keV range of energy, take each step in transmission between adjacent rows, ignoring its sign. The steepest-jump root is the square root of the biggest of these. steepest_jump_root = 0.52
